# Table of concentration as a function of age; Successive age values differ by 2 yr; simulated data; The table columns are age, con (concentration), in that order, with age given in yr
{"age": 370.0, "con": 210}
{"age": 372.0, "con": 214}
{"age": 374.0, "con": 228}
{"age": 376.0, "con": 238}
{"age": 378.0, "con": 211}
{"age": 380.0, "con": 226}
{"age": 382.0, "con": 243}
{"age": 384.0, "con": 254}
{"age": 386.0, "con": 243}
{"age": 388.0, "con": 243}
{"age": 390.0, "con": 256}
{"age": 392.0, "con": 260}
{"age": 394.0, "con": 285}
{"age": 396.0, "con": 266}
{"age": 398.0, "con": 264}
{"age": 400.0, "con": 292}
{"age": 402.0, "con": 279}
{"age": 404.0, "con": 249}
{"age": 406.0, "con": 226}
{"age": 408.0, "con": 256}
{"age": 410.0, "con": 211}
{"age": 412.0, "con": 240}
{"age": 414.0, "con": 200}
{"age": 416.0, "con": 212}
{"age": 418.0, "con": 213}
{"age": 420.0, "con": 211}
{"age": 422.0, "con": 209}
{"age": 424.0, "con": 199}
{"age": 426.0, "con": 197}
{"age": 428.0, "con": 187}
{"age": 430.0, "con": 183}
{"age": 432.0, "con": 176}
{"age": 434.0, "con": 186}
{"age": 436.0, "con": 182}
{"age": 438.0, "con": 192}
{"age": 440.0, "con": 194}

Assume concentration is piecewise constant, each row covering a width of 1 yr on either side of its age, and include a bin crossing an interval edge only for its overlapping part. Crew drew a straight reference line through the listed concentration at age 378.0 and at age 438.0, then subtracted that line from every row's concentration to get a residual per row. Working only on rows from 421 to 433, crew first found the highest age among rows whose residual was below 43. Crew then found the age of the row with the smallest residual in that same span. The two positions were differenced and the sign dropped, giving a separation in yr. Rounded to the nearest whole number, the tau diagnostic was 0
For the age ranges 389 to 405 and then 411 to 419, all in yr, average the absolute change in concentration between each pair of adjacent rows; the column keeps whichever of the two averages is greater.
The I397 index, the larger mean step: 18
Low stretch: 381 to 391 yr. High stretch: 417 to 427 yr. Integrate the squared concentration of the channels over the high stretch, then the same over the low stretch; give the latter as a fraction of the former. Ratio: 1.45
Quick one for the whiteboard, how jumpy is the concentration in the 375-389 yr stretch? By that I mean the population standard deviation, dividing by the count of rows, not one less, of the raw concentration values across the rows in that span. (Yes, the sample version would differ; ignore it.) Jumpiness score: 13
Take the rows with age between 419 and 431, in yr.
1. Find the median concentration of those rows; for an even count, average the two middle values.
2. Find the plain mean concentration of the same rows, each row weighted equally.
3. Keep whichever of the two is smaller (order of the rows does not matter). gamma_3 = 198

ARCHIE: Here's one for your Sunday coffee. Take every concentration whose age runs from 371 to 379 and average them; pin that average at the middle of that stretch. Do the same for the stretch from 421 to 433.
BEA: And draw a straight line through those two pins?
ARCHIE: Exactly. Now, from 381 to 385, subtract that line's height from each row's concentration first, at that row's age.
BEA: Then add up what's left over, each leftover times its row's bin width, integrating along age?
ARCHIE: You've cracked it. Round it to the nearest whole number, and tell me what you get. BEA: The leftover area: 122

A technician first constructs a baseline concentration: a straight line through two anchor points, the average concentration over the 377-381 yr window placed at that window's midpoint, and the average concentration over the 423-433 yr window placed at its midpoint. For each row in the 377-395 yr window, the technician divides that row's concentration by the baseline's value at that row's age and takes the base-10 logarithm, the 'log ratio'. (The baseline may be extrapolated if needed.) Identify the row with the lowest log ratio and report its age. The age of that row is 378.0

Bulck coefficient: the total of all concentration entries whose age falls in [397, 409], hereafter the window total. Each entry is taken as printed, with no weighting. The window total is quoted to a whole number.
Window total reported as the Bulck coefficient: 1566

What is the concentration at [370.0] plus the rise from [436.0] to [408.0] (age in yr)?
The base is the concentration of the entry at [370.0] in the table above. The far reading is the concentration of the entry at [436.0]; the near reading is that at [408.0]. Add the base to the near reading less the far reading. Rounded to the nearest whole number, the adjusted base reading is 284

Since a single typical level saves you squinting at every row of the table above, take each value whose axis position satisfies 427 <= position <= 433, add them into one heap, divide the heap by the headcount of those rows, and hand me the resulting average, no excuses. 182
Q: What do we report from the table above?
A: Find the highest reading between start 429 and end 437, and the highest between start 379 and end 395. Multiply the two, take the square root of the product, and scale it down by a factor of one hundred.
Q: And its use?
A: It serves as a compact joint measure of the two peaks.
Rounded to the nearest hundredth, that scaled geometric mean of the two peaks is 2.30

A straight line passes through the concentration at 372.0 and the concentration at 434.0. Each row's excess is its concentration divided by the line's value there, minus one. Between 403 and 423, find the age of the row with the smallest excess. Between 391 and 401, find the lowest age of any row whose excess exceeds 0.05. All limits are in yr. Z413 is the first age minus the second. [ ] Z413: 22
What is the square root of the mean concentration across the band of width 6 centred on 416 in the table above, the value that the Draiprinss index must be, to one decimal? 14.4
